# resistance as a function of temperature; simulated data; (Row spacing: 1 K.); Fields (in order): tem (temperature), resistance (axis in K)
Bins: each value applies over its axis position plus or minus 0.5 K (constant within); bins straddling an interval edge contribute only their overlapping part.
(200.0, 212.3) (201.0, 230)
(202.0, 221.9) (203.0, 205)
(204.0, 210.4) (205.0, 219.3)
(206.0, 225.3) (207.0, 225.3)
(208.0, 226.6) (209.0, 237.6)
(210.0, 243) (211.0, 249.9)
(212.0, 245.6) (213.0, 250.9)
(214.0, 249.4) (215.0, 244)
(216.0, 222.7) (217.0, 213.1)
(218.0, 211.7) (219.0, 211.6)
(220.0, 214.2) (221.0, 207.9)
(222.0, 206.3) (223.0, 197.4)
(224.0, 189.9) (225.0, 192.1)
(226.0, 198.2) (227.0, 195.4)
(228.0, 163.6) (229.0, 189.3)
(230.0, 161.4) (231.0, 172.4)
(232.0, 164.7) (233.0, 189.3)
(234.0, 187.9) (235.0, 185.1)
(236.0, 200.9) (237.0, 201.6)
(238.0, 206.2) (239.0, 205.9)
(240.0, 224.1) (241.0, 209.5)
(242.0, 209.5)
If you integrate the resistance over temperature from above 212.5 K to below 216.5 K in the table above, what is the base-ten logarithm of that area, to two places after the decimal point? 2.99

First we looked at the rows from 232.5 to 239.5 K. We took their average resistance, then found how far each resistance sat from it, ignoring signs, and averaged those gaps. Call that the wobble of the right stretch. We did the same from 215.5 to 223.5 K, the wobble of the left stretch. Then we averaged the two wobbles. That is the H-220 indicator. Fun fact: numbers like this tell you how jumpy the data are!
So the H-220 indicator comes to 6.5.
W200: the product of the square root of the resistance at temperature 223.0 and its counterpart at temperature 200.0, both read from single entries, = 205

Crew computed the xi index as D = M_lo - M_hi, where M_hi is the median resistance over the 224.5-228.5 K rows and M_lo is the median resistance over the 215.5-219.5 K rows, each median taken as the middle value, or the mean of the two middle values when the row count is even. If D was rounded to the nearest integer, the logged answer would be 19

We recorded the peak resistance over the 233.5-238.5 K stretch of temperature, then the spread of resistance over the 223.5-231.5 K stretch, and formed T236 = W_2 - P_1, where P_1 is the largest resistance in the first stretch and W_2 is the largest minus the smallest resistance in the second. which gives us -169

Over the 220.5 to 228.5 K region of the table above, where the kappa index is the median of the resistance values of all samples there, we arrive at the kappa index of 196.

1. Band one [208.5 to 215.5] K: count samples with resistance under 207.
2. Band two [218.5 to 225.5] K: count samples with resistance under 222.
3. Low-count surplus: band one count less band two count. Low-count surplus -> -7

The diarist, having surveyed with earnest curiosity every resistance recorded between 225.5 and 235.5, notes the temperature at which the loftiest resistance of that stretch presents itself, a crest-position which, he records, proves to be 226.0 K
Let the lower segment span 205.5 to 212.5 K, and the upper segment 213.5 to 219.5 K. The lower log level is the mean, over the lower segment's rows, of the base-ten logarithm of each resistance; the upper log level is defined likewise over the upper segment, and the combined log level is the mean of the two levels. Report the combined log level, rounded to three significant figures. 2.36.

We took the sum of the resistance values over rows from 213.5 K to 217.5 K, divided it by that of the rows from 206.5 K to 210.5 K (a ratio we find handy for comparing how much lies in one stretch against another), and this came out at 1.00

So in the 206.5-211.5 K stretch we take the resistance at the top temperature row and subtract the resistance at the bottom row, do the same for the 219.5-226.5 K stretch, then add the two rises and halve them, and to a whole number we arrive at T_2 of 4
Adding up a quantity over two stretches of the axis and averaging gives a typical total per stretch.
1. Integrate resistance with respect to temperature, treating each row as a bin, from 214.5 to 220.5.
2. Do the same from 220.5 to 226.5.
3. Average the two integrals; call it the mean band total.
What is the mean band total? 1255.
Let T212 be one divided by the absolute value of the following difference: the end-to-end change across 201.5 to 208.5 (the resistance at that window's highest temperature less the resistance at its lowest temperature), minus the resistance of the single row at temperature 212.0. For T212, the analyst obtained 0.0042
